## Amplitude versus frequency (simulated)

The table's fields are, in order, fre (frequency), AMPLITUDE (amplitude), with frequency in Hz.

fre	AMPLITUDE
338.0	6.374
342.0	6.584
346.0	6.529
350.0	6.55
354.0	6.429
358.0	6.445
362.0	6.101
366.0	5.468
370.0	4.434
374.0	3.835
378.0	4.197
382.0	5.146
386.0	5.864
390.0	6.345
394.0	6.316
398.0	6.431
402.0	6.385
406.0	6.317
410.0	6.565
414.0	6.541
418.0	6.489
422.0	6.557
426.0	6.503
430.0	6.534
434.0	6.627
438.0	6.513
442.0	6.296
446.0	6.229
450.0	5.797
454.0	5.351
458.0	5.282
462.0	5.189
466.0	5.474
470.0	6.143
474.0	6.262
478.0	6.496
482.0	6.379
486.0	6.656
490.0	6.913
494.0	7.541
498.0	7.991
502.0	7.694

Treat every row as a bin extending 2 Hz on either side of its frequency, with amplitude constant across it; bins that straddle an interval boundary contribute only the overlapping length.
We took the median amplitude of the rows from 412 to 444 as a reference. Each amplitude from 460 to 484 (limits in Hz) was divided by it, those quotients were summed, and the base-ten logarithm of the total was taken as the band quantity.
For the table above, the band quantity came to 0.74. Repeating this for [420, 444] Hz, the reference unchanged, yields 0.78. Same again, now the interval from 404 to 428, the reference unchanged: 0.78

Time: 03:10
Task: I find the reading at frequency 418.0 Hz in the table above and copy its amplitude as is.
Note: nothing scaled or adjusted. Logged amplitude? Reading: 6.489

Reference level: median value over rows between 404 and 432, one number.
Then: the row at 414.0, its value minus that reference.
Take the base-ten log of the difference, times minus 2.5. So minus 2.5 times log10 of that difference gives 5.4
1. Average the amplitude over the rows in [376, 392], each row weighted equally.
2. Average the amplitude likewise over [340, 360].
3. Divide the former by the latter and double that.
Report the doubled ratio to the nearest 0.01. 1.66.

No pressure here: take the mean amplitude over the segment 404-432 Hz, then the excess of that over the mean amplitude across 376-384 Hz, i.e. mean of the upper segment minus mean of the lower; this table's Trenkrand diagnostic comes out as 1.8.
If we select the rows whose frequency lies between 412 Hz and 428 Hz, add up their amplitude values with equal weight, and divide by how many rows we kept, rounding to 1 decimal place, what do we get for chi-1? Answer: 6.5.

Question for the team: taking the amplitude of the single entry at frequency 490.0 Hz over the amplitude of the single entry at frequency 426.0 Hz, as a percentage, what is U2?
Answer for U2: 106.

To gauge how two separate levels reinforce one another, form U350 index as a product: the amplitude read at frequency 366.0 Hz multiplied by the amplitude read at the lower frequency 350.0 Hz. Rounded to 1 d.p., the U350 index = 35.8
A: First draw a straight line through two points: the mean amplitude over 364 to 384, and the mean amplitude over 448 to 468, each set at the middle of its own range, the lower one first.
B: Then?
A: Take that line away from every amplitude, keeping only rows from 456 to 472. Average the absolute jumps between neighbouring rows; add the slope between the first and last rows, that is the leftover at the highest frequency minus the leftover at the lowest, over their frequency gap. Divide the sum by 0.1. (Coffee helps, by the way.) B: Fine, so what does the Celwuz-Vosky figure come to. 4.0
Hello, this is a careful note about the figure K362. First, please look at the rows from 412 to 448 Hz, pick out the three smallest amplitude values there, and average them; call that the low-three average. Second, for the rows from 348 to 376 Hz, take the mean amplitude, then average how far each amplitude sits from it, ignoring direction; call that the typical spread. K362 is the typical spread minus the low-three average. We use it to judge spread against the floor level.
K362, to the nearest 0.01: -5.46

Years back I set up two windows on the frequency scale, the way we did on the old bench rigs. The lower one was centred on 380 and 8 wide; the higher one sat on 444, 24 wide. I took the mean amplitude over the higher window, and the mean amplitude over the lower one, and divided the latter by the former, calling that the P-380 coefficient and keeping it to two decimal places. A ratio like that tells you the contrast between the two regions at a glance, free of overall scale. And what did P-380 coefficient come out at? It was 0.76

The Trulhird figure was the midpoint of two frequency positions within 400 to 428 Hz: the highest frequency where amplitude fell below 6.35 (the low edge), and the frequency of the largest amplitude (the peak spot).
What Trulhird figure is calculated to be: 408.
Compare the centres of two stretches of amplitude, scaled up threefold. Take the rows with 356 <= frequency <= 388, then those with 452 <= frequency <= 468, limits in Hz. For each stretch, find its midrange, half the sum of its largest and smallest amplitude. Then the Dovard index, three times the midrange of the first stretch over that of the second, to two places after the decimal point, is 2.89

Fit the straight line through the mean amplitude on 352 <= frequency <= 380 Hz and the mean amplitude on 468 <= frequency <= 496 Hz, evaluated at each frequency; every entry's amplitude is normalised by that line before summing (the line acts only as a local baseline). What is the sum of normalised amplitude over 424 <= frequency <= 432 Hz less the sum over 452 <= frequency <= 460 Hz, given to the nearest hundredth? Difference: 0.49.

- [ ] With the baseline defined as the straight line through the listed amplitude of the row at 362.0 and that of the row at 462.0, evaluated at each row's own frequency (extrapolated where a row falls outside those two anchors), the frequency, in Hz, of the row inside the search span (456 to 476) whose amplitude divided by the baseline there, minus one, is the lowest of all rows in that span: 462.0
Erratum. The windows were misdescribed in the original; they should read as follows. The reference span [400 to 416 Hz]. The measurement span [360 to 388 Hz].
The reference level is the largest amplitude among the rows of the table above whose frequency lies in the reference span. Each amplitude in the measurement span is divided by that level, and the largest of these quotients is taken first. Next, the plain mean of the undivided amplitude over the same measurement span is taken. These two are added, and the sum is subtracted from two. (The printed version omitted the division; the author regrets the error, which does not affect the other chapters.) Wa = -3.9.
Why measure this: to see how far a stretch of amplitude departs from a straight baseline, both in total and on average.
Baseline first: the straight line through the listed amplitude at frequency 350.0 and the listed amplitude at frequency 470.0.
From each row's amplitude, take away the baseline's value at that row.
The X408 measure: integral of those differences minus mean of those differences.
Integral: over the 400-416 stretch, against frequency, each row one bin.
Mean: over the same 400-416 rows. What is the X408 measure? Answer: 1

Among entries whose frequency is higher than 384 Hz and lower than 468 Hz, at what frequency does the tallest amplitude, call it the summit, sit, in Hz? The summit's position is 434.0 Hz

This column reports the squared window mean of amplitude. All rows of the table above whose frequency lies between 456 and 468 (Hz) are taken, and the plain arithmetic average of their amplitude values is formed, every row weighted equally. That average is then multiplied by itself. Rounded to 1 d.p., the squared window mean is 28.2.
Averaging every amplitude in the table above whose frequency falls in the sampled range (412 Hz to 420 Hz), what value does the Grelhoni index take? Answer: 6.5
